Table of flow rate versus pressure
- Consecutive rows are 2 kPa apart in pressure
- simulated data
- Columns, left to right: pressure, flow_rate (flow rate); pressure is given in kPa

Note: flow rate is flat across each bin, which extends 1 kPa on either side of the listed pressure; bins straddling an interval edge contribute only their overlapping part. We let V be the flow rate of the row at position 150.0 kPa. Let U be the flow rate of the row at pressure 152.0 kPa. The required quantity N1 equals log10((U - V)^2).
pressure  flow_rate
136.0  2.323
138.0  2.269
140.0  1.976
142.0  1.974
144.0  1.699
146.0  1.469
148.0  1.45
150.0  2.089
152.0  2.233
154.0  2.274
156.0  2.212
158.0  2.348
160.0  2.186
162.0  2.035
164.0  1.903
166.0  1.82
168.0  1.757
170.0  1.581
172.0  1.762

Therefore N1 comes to -1.7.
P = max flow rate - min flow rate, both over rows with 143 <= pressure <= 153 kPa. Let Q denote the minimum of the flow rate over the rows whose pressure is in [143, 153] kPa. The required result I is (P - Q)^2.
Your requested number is 0.4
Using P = 0.78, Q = 1.45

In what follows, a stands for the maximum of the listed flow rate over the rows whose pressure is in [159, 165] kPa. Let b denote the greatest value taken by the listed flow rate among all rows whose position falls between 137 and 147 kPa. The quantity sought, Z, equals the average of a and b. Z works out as 2.23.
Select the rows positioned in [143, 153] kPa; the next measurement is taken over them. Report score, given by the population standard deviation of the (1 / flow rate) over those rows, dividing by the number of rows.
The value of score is 0.100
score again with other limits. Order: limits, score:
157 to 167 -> 0.045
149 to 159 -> 0.017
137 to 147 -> 0.083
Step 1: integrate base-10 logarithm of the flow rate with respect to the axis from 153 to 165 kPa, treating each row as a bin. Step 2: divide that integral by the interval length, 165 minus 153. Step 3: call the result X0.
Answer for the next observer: 0.33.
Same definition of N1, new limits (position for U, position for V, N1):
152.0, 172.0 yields -0.7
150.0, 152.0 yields -1.7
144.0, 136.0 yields -0.4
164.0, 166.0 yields -2.2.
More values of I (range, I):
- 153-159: 4.3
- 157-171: 0.7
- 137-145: 1.3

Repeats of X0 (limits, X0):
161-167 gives 0.28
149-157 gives 0.34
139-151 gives 0.24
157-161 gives 0.36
